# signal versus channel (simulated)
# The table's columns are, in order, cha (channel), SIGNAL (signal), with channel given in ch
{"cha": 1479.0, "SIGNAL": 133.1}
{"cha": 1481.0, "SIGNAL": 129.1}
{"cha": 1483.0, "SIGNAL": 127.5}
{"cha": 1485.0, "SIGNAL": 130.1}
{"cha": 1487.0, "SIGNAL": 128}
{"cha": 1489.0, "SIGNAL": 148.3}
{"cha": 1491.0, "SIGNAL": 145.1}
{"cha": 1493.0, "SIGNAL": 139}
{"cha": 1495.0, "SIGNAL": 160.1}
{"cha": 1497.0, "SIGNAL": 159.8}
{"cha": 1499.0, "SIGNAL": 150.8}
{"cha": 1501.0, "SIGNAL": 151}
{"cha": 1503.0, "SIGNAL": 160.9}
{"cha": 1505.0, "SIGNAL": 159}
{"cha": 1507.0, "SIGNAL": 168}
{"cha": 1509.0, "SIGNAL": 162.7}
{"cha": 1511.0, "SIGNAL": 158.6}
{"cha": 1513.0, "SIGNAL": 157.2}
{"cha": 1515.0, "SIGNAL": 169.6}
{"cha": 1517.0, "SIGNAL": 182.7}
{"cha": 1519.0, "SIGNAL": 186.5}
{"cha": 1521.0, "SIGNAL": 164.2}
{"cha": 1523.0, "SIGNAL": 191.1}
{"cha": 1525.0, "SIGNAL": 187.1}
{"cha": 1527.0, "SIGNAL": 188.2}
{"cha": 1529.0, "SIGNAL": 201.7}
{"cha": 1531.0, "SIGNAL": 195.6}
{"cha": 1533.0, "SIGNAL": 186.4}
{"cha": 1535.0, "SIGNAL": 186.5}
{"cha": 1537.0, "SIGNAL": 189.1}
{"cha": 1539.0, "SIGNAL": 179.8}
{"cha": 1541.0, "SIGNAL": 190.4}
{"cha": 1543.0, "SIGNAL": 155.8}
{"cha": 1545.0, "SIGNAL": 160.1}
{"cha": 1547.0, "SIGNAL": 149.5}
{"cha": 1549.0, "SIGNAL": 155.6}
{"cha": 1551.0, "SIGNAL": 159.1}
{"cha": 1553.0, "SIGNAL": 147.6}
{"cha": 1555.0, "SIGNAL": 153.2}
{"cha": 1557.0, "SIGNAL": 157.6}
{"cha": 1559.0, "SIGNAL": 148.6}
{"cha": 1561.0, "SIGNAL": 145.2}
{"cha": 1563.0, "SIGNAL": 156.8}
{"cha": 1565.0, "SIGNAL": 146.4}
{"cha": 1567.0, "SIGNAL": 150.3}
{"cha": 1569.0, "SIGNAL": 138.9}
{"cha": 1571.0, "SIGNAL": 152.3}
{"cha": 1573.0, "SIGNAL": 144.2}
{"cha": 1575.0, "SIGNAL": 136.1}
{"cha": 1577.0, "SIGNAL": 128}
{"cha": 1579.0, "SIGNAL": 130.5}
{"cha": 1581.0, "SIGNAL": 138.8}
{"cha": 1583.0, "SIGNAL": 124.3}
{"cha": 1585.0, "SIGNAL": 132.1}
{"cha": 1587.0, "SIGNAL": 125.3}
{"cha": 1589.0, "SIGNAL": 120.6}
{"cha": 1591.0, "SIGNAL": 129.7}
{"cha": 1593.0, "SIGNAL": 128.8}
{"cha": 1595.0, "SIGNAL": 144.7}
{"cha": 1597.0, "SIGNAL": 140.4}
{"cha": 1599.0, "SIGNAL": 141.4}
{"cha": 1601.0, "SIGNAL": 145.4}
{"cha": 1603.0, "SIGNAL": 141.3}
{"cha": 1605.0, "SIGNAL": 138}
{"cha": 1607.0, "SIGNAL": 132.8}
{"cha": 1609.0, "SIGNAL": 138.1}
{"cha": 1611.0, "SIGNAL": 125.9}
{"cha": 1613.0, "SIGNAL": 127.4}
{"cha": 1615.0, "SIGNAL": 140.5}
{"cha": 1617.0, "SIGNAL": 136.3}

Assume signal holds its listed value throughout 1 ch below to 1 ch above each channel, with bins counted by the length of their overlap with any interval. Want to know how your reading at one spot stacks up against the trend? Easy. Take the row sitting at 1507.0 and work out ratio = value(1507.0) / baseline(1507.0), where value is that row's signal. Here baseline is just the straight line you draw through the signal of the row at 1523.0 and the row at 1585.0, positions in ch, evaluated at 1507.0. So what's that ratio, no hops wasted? 0.81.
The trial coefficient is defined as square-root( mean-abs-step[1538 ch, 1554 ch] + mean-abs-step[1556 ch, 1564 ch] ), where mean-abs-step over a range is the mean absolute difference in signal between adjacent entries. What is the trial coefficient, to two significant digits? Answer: 4.4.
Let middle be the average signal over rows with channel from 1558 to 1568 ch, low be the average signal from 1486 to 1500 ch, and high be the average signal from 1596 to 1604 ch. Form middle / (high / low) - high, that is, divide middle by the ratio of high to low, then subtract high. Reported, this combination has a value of 13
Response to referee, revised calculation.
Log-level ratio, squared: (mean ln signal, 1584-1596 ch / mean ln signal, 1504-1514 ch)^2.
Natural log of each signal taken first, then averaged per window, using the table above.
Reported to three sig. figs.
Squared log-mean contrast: 0.917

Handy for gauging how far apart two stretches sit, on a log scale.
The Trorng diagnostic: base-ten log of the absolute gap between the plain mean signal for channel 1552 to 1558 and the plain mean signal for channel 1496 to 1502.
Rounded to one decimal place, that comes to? 0.0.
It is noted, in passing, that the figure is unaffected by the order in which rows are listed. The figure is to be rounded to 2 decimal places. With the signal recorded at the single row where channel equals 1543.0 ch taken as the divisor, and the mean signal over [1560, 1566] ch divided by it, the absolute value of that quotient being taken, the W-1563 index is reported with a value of 0.96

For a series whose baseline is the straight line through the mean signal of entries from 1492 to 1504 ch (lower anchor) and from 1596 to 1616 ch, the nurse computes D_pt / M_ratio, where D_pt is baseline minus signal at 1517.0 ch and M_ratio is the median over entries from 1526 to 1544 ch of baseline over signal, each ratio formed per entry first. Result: -40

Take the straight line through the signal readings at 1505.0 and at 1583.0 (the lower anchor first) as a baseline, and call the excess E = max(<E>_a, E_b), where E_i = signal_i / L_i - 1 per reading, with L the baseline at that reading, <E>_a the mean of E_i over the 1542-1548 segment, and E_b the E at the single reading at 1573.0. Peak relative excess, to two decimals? 0.12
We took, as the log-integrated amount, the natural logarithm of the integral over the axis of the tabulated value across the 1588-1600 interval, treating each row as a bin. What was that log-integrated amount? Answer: 7.38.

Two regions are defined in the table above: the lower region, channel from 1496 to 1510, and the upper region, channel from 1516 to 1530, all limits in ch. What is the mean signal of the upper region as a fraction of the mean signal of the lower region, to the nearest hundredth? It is 1.17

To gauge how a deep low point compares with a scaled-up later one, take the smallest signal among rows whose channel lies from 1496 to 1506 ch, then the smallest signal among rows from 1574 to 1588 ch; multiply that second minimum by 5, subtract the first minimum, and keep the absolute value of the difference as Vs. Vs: 471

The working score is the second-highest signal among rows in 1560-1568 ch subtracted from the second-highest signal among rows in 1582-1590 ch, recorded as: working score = -25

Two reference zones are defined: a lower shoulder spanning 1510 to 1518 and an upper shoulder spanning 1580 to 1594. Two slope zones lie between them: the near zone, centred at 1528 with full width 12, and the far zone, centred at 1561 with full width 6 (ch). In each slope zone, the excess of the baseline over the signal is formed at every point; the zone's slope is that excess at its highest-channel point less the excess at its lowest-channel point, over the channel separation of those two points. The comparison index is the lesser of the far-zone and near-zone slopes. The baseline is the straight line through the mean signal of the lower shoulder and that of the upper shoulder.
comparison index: -2.6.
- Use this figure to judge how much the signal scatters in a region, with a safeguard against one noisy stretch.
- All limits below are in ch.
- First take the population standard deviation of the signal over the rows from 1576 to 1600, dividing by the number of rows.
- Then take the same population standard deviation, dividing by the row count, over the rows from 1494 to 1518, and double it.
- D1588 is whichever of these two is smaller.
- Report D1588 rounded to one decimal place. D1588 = 7.3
